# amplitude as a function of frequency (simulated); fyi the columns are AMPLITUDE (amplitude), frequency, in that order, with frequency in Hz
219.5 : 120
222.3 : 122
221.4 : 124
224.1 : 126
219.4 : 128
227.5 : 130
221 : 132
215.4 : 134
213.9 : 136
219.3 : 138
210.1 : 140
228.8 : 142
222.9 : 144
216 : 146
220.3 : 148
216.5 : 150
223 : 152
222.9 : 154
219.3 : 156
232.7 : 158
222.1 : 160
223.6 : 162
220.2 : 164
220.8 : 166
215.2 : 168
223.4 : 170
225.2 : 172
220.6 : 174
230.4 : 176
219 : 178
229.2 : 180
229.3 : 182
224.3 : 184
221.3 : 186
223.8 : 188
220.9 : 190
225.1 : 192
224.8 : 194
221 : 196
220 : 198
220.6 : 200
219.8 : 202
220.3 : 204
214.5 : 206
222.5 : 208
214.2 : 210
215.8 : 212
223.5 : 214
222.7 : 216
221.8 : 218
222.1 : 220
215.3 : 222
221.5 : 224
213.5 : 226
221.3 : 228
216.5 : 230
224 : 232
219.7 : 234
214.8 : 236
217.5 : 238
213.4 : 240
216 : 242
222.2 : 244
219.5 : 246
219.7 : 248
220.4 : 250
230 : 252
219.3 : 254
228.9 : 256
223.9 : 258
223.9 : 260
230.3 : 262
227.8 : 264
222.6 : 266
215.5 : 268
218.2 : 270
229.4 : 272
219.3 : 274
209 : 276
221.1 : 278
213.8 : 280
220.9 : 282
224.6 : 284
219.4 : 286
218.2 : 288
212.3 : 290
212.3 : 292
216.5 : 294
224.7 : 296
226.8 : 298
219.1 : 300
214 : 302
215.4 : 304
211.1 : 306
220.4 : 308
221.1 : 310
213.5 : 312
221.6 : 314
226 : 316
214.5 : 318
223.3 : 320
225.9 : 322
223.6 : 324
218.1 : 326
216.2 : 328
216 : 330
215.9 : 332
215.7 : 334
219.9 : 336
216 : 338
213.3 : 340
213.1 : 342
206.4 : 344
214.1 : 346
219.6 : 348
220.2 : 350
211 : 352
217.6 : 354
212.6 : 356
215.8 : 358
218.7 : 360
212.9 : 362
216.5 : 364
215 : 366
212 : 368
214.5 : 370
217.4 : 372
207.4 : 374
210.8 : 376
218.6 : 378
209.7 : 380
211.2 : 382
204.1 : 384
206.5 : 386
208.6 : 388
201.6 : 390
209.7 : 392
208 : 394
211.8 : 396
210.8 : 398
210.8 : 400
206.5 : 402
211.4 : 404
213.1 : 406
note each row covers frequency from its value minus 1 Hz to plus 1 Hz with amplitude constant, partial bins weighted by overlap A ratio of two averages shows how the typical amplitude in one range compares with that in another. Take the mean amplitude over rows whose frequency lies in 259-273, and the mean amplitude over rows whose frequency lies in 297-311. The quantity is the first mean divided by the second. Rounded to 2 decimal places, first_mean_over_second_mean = 1.03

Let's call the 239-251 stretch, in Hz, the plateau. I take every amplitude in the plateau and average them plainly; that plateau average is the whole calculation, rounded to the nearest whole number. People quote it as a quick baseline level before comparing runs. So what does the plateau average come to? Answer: 219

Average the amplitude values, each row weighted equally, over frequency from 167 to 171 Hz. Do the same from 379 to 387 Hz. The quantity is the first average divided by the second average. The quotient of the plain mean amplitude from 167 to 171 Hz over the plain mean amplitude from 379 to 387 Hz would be 1.05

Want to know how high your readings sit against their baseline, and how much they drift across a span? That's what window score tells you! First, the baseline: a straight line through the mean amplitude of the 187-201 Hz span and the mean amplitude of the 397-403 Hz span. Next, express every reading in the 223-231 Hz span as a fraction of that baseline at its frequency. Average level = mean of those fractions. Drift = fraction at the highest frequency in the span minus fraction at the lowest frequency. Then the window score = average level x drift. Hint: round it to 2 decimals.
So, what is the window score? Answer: -0.02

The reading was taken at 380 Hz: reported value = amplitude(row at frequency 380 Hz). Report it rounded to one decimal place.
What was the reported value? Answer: 209.7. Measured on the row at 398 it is 210.8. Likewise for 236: 214.8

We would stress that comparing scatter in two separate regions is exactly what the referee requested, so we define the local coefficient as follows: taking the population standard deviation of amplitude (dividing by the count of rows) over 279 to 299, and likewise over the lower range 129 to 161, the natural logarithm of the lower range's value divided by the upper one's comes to 0.11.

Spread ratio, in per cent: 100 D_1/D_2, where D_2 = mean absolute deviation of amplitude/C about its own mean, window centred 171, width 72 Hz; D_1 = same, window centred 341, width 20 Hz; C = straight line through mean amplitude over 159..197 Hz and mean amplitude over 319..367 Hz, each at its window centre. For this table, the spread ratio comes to 84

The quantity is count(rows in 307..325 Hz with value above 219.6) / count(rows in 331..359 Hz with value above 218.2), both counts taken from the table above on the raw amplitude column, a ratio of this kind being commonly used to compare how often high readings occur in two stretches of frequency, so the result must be 2.3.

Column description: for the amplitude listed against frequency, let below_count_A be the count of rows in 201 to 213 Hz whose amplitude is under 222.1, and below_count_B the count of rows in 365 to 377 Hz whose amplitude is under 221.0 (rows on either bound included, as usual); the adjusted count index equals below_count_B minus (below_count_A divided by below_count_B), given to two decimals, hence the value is 5.17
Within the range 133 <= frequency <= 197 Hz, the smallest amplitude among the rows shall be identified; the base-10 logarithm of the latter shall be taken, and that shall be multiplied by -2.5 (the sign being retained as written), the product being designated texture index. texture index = -5.81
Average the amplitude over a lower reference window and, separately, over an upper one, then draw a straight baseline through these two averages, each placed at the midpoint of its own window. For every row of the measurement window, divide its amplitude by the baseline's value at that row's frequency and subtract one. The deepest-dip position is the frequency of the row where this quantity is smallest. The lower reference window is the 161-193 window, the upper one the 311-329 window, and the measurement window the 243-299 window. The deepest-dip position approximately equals 276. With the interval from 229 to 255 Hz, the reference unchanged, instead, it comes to 240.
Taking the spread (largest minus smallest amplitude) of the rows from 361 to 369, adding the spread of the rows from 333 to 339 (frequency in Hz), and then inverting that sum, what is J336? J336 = 0.115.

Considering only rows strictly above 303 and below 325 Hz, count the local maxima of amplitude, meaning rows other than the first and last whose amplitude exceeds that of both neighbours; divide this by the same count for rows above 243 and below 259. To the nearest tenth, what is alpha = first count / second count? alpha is 1.5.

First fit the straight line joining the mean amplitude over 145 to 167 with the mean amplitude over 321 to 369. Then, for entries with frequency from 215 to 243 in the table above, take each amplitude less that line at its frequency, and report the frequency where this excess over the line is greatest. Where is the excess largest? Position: 232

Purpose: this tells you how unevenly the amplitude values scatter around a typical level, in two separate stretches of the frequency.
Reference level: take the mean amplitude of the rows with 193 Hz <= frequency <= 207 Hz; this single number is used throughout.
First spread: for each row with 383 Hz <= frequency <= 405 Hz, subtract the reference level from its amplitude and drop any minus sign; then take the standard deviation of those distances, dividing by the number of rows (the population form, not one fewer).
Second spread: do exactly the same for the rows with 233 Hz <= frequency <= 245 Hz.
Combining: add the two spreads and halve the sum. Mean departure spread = 2.6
